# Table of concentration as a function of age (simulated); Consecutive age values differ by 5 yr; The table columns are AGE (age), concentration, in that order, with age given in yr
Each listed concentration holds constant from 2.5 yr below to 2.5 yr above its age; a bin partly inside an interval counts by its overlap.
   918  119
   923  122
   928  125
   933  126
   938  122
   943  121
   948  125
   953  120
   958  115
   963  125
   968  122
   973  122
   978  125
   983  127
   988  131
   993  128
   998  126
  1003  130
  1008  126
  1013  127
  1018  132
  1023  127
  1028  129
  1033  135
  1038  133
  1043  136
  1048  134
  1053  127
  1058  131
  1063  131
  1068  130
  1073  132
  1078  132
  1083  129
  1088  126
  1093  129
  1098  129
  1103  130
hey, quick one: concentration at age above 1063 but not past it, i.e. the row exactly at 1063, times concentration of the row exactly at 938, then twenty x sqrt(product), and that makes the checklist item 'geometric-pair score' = 2528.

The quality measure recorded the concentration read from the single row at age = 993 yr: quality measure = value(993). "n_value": 128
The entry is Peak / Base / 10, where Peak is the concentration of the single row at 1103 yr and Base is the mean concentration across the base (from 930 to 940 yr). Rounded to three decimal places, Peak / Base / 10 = 0.105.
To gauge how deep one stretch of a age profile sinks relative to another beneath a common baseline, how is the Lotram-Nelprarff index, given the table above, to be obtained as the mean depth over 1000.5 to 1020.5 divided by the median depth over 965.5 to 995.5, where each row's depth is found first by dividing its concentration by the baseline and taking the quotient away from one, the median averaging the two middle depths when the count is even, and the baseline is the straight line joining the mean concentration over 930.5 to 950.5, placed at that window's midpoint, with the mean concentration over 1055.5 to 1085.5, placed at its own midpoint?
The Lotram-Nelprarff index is 5.3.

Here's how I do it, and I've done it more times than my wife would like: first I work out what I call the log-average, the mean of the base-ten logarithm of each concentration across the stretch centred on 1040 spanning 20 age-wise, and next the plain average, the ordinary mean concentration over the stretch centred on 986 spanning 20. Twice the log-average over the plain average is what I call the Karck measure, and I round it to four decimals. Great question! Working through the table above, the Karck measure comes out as 0.0333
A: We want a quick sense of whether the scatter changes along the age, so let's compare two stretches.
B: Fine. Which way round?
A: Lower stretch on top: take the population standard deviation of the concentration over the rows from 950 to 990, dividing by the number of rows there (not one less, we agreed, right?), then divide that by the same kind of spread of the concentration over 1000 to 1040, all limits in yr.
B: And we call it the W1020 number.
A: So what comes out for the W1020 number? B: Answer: 1.5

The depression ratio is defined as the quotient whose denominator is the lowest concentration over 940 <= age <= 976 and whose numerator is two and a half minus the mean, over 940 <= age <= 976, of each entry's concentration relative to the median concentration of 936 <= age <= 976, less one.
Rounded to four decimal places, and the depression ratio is 0.0218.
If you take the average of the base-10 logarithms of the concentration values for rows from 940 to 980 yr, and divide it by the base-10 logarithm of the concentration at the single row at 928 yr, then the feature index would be 0.99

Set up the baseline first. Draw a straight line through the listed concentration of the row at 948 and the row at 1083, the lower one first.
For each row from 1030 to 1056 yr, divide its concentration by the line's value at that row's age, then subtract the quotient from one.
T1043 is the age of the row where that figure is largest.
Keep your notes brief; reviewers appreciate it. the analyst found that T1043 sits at 1053 yr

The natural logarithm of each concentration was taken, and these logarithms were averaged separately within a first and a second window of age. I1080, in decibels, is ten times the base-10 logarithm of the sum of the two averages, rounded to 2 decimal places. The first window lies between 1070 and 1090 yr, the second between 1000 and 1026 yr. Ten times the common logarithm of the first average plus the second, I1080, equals 9.88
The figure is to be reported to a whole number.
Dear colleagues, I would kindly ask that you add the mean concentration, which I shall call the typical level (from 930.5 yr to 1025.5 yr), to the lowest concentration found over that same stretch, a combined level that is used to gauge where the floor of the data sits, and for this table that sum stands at 240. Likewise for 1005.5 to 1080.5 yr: 257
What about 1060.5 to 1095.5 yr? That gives 256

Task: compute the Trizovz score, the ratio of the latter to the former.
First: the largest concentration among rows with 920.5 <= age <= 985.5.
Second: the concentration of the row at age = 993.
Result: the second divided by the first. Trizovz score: 1.01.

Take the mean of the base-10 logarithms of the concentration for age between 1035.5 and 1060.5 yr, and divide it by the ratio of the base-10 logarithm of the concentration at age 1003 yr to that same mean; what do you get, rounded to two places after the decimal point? 2.13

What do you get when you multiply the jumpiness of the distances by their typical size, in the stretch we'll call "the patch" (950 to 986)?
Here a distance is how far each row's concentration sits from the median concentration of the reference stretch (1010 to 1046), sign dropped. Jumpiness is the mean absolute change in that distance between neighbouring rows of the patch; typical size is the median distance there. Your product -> 38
